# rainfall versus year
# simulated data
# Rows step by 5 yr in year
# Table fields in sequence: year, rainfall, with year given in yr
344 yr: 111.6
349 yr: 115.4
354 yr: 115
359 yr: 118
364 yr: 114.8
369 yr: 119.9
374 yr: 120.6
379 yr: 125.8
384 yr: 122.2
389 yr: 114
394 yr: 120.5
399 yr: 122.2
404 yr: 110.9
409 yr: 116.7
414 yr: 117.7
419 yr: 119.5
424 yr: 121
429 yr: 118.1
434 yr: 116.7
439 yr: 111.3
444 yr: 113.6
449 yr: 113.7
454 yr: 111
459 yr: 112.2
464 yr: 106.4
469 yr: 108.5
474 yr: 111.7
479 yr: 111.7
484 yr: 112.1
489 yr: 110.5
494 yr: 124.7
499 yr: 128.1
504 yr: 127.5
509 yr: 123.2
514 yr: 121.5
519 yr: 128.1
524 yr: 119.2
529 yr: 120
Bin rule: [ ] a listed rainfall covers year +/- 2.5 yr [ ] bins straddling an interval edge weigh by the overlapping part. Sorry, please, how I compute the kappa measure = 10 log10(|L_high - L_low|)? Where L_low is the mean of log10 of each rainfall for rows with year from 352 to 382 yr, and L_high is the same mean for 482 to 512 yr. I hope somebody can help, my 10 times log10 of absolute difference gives -22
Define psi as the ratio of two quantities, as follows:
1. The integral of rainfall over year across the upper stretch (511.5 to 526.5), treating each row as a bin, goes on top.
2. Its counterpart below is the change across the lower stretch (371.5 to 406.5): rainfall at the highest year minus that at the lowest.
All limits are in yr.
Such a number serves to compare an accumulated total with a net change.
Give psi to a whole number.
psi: -190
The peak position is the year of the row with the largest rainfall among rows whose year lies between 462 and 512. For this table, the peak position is 499 yr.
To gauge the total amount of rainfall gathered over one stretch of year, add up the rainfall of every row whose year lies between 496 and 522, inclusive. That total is 628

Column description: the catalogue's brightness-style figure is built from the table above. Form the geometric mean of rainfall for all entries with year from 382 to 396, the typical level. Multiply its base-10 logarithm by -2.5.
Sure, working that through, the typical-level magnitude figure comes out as -5.19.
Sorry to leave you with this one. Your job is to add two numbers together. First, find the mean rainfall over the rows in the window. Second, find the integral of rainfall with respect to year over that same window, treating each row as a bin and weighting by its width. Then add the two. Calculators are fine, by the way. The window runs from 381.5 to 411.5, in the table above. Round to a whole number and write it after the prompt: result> 3650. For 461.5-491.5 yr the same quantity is 3415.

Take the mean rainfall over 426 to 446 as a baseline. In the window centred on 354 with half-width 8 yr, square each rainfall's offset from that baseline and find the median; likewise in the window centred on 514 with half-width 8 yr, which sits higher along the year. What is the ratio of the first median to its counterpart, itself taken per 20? 0.000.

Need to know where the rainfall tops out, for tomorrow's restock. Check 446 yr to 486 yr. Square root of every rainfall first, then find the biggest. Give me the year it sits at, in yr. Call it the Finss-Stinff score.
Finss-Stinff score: 449 yr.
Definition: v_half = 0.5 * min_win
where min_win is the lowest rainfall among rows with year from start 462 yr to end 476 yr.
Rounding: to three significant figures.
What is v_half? 53.2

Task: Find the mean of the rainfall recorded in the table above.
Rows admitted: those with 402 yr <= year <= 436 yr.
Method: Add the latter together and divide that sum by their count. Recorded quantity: 117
